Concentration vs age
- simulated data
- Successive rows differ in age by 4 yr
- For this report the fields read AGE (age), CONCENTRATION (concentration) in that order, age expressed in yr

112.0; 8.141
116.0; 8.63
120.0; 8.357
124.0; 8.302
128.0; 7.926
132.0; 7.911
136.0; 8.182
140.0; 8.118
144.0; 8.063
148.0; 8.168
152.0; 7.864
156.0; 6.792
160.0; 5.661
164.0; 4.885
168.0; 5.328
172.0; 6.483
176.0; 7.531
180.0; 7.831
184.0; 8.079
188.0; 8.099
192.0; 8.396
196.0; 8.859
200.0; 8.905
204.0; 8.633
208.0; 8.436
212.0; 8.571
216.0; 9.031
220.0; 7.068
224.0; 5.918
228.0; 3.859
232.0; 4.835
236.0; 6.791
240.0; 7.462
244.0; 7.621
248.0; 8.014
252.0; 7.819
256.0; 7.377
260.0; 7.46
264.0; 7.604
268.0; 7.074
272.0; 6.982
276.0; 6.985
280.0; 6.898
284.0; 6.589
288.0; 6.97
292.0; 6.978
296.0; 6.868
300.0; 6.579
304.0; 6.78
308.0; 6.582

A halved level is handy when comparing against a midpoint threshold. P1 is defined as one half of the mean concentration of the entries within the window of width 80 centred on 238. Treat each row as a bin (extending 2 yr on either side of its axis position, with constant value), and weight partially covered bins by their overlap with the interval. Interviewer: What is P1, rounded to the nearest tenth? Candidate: 3.7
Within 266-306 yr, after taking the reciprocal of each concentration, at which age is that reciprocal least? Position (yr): 268.0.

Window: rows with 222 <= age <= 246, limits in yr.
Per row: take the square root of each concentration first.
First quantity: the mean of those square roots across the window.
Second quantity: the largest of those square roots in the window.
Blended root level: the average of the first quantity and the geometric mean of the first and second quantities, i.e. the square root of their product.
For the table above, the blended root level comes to 2.52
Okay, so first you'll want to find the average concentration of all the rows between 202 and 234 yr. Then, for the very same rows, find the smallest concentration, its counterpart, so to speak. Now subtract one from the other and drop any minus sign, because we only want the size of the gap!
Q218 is 3.2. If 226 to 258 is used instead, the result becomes 2.9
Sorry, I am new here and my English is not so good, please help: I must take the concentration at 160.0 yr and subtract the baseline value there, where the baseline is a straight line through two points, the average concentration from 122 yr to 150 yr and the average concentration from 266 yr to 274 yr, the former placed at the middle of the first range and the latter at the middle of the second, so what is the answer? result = -2.2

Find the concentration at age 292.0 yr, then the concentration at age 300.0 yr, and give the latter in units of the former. 0.94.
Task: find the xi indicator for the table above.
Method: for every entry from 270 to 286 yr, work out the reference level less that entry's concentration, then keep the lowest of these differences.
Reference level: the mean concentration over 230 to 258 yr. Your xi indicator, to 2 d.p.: 0.15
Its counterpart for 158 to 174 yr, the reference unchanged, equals 0.65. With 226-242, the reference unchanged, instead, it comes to -0.33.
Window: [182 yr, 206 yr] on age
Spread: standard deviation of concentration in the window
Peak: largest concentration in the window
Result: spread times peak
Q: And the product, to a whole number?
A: 3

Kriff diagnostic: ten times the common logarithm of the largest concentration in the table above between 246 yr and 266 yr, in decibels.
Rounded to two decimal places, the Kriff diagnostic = 9.04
